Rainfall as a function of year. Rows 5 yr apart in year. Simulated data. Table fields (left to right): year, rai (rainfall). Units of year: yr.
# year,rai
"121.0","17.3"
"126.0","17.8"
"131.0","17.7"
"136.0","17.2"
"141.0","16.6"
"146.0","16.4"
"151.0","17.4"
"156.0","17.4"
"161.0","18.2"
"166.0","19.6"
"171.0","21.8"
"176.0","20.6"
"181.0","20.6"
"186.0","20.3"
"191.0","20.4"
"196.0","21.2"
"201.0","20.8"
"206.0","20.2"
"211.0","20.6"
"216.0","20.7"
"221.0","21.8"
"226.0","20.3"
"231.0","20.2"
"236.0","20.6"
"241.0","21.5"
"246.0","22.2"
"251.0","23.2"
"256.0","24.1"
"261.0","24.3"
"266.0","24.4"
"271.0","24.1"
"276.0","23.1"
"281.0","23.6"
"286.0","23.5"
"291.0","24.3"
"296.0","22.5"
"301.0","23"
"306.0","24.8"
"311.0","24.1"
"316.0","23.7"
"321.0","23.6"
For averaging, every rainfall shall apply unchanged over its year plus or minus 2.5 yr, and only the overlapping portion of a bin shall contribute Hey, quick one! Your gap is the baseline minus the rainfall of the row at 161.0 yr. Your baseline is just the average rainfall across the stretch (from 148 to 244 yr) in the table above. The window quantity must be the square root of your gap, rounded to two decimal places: 1.42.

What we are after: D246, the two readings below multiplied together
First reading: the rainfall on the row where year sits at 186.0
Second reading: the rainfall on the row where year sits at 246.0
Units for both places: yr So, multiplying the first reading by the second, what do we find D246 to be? 451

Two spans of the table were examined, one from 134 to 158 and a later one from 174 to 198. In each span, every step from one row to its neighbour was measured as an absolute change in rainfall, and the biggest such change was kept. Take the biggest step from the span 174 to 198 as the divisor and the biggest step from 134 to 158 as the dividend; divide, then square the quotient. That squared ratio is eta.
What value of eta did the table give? 1.6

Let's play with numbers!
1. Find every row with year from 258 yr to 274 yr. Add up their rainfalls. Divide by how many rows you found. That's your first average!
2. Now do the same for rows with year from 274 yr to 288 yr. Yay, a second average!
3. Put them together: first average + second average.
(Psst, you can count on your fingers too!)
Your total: 48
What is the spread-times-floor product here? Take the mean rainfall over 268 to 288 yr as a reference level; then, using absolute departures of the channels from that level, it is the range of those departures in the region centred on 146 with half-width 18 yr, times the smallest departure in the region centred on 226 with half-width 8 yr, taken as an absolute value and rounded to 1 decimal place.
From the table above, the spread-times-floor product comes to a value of 3.2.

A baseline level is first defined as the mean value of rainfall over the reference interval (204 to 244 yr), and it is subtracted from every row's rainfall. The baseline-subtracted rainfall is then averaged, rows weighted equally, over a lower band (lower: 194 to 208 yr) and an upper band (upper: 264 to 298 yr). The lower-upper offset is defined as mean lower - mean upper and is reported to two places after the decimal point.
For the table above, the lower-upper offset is -2.91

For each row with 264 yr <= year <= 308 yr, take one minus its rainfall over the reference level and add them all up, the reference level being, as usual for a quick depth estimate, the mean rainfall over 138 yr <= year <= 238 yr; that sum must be -1.8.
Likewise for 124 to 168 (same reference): 1.0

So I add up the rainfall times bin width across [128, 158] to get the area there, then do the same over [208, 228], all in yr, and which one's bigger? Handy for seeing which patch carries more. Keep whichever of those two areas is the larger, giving 514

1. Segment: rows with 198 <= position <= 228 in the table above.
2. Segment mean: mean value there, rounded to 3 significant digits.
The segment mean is 20.7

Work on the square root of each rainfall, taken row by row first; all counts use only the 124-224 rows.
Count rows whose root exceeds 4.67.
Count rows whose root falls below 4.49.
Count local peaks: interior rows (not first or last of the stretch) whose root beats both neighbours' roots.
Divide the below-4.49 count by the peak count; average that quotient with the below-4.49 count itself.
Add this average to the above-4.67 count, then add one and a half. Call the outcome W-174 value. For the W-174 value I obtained 8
